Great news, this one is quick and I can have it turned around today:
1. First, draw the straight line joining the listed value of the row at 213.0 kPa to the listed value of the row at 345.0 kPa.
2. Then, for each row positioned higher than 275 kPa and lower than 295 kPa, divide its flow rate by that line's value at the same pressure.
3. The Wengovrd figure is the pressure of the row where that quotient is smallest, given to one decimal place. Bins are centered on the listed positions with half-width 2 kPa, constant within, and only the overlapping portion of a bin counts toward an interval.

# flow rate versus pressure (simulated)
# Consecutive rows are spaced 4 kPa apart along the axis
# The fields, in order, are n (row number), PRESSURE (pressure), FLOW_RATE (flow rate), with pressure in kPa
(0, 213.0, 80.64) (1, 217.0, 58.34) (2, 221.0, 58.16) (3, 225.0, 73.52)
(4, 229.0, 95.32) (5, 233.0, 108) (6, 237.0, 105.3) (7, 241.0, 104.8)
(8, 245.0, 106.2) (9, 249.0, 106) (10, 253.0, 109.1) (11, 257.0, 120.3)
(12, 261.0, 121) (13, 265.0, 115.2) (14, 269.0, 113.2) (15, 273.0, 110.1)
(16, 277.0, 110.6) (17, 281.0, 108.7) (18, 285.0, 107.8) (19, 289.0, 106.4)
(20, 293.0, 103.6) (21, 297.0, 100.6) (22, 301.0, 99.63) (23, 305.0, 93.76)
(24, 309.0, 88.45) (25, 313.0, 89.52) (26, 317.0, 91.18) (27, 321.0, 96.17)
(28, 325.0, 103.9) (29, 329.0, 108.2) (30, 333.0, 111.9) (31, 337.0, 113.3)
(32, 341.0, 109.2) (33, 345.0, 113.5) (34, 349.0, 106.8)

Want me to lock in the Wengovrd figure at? 293.0 kPa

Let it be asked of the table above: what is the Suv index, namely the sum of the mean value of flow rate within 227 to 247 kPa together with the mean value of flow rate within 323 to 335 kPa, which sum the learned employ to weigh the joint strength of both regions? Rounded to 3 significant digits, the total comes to 212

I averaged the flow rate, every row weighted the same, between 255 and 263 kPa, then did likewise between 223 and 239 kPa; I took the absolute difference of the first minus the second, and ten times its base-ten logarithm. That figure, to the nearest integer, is 14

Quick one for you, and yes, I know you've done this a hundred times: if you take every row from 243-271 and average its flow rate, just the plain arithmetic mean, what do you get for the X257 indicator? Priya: 113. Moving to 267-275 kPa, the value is 112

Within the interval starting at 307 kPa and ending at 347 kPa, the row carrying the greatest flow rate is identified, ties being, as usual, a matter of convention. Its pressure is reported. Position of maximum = 345.0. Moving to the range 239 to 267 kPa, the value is 261.0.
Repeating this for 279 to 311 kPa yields 281.0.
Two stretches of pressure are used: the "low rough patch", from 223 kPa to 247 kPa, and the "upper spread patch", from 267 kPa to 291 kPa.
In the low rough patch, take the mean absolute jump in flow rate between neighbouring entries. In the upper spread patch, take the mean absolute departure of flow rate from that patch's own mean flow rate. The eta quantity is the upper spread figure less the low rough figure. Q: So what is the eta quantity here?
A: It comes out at -6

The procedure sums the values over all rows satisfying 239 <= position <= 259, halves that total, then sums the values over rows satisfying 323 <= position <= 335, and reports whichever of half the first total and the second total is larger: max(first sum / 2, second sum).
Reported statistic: 324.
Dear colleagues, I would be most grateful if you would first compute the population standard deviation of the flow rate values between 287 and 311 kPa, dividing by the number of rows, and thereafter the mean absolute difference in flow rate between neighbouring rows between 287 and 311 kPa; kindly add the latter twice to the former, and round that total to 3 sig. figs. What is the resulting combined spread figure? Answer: 13.2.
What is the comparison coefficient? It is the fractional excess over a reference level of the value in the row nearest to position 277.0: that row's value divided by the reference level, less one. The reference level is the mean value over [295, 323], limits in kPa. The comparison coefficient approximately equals 0.17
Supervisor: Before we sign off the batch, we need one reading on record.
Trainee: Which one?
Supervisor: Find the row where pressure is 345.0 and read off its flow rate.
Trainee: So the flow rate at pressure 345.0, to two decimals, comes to 113.50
